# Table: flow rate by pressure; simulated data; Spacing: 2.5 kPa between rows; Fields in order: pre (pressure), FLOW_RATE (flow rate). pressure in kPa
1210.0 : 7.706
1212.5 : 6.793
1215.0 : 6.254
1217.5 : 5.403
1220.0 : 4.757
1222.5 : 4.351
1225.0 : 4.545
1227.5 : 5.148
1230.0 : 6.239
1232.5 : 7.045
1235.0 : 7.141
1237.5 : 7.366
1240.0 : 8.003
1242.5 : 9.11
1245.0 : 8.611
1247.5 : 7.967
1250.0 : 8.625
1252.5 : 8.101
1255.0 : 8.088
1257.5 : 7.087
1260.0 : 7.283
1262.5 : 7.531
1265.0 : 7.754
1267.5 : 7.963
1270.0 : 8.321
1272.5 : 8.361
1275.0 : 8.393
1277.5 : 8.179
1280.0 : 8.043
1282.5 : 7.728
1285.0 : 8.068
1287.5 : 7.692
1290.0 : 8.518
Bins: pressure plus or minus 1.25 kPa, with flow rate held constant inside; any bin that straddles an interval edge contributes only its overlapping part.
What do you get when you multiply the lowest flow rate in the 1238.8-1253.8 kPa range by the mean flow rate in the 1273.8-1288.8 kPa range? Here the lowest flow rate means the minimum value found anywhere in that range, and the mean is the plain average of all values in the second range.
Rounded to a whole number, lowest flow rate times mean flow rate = 64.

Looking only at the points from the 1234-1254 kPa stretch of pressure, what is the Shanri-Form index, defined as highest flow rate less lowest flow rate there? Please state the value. 2.0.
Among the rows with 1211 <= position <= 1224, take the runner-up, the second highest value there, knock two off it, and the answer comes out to 4.3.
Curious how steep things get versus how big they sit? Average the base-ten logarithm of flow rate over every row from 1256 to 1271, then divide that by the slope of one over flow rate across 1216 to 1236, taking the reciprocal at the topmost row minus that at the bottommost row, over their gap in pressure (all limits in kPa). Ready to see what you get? -343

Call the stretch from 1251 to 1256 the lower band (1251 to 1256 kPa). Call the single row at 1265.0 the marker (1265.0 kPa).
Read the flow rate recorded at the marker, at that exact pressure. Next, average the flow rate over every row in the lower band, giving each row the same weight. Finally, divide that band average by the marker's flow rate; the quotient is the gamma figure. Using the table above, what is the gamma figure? 1.0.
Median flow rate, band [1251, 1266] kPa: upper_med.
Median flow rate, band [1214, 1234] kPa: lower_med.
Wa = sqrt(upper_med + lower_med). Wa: 3.59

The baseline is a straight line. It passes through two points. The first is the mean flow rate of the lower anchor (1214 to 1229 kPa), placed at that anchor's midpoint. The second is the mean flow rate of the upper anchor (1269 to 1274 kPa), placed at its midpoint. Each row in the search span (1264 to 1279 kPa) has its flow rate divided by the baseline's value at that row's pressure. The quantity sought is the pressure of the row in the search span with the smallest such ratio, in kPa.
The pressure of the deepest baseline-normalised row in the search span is 1277.5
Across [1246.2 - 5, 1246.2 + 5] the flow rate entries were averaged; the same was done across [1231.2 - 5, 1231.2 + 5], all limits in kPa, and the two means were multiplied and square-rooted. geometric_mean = 7.4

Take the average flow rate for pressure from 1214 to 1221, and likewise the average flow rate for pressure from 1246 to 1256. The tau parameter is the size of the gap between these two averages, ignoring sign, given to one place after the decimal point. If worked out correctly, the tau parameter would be 2.7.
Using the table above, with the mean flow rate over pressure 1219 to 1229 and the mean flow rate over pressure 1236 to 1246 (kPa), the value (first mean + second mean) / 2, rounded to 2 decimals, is 6.49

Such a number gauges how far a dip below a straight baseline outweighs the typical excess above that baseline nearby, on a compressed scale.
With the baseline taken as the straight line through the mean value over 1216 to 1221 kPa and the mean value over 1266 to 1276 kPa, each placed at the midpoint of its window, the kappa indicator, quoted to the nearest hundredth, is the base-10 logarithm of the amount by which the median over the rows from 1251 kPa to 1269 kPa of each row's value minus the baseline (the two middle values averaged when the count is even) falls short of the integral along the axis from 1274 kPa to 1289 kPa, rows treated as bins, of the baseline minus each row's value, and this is 1.11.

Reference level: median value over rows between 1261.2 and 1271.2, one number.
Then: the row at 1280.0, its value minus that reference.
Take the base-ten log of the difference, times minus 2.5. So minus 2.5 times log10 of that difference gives 1.8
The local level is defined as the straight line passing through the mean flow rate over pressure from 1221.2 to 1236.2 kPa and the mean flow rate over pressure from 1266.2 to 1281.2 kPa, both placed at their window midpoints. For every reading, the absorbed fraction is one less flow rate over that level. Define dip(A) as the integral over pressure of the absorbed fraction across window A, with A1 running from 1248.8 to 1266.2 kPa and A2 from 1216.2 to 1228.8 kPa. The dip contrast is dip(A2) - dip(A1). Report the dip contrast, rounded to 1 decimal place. 2.4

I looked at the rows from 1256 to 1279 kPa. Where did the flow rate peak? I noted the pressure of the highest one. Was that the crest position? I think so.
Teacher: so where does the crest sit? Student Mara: 1275.0 kPa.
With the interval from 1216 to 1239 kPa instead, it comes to 1237.5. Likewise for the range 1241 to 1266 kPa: 1242.5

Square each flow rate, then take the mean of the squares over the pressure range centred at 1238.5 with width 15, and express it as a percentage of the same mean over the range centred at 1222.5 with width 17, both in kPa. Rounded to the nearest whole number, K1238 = 224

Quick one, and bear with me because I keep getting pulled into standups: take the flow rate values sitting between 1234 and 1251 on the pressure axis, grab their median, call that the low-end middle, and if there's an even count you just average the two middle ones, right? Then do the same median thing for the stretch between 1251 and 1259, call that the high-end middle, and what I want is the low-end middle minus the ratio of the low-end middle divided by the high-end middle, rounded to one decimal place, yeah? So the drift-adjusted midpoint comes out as 7.0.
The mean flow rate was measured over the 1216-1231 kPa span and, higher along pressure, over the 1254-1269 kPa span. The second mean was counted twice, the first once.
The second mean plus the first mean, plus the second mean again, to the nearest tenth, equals 20.3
